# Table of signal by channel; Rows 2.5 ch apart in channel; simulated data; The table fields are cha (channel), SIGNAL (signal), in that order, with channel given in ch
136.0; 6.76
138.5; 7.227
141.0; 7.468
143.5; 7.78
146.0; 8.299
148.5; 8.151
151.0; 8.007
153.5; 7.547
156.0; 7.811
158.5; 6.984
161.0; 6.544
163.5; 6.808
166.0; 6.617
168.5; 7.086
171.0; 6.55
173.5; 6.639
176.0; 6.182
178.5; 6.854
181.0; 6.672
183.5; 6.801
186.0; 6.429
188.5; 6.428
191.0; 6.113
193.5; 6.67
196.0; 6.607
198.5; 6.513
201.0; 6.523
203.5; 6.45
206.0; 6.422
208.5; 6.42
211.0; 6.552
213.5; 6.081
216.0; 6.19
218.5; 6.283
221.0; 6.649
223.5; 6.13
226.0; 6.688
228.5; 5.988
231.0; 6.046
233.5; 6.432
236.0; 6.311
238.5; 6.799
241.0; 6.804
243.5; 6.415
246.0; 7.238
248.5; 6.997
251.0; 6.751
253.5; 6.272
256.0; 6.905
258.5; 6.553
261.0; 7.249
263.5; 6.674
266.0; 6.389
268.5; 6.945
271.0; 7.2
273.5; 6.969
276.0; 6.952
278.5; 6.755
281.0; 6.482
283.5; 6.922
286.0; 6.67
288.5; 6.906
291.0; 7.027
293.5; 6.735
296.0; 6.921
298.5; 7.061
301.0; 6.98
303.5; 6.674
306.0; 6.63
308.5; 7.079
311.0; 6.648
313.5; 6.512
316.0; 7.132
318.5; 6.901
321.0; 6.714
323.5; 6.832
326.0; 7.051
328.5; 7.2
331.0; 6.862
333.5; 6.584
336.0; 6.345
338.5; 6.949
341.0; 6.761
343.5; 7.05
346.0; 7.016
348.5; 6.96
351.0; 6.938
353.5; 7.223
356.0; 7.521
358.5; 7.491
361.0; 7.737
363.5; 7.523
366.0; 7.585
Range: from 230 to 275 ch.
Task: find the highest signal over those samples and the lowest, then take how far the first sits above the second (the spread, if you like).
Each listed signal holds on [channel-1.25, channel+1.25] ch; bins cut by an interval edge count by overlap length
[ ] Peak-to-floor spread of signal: 1.20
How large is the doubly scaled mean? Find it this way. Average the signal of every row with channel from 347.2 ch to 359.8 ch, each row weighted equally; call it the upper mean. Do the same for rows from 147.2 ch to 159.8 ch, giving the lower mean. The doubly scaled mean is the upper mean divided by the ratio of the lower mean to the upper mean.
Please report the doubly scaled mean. 6.8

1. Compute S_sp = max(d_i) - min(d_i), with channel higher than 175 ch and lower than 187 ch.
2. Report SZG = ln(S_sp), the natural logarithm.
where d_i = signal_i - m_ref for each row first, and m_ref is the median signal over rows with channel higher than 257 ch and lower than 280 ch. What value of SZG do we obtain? -0.40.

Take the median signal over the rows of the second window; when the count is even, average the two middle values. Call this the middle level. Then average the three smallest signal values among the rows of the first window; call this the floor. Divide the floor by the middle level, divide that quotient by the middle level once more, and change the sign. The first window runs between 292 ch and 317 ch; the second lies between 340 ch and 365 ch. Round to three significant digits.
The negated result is -0.130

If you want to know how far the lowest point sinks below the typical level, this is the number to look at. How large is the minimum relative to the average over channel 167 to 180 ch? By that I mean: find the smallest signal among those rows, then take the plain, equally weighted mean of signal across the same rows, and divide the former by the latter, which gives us 0.928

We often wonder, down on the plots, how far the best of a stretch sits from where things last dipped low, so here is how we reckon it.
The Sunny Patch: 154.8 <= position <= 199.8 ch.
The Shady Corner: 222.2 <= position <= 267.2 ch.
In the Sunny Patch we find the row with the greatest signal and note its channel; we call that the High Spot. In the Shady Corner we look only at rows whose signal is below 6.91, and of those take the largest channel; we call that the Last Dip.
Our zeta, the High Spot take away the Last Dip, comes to -110.0 ch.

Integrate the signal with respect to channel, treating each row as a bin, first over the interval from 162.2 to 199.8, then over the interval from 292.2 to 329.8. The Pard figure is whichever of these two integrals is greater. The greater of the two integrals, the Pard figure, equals 258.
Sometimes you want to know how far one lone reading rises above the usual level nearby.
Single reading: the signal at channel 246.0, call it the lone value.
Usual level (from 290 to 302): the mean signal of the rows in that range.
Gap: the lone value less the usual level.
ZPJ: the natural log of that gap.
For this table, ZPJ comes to -1.2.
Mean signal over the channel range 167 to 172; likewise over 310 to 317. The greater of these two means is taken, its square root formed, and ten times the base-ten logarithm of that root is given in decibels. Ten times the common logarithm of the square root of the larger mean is 4.17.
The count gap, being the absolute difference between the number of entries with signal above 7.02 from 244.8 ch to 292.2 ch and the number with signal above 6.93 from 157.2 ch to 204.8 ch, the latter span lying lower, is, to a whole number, 2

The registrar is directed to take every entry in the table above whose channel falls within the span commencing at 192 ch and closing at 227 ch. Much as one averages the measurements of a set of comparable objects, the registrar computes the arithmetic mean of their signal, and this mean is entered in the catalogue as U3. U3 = 6.4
